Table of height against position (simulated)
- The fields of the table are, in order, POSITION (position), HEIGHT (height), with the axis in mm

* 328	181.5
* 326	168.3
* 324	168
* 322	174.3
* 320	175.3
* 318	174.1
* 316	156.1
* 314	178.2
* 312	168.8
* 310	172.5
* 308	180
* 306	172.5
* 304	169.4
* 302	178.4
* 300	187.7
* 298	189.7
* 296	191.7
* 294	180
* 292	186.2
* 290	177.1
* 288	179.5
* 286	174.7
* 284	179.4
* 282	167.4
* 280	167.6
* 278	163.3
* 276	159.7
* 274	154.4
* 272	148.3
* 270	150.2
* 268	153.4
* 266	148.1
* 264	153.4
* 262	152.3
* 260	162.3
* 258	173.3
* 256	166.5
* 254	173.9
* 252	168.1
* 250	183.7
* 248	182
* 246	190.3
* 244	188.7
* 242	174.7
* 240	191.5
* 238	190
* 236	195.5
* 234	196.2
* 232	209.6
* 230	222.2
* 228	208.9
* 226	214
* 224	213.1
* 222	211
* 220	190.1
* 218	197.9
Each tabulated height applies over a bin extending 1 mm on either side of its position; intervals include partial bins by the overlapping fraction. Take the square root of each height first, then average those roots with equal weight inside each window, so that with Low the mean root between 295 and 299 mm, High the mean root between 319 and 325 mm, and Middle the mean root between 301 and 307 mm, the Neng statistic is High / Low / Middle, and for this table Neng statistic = 0.072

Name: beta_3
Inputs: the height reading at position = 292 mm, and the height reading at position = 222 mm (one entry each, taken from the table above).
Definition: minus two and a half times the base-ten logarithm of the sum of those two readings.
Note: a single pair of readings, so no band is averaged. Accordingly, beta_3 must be -6.50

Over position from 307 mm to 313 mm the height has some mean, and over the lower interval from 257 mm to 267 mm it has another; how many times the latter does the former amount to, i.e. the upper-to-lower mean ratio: 1.1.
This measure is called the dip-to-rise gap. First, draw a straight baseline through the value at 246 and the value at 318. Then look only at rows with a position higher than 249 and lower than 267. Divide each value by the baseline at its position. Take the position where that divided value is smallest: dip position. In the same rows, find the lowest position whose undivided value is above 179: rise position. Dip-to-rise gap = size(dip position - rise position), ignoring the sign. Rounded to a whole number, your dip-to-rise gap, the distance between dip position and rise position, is 16 mm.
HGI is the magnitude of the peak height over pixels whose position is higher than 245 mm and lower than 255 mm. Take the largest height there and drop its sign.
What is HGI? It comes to 190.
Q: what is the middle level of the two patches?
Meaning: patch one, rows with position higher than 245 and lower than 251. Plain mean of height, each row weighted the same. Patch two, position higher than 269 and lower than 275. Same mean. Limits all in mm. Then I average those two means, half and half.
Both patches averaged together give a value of 168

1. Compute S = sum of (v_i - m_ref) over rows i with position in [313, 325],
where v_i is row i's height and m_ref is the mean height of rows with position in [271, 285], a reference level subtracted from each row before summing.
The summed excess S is 49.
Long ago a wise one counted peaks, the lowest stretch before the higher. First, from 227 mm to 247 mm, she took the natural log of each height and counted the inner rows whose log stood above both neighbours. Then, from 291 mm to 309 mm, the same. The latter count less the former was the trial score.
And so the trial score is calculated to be -1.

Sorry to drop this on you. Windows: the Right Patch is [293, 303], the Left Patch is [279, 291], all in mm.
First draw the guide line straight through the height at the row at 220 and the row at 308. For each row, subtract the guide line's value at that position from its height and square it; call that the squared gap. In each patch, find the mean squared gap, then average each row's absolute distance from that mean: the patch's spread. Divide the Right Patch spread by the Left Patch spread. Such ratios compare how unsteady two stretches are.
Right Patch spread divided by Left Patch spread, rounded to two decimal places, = 0.36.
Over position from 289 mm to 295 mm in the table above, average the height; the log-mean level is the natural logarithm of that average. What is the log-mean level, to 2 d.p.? 5.20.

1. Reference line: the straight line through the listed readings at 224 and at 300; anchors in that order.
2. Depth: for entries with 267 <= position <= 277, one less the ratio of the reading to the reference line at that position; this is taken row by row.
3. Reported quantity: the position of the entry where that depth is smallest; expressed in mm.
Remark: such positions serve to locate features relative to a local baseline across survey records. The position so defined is 276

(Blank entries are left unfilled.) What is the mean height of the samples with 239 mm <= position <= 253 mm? 183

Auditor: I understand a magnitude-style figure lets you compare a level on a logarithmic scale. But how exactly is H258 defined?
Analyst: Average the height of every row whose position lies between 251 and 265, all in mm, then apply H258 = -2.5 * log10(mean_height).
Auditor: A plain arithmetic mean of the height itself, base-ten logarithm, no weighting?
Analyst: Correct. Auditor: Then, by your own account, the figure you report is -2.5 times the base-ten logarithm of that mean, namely -5.539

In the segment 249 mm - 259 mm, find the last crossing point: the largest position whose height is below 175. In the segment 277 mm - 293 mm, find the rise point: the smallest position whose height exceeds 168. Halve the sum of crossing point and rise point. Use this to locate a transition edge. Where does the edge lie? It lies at 271 mm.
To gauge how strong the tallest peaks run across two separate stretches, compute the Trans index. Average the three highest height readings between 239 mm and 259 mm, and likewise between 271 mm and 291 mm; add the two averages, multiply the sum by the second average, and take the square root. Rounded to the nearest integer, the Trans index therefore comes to 257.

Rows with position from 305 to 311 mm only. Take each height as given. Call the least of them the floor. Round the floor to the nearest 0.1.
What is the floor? 172.5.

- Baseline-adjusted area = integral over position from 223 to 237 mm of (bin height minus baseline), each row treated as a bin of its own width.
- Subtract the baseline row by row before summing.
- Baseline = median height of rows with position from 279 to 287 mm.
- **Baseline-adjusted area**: 523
